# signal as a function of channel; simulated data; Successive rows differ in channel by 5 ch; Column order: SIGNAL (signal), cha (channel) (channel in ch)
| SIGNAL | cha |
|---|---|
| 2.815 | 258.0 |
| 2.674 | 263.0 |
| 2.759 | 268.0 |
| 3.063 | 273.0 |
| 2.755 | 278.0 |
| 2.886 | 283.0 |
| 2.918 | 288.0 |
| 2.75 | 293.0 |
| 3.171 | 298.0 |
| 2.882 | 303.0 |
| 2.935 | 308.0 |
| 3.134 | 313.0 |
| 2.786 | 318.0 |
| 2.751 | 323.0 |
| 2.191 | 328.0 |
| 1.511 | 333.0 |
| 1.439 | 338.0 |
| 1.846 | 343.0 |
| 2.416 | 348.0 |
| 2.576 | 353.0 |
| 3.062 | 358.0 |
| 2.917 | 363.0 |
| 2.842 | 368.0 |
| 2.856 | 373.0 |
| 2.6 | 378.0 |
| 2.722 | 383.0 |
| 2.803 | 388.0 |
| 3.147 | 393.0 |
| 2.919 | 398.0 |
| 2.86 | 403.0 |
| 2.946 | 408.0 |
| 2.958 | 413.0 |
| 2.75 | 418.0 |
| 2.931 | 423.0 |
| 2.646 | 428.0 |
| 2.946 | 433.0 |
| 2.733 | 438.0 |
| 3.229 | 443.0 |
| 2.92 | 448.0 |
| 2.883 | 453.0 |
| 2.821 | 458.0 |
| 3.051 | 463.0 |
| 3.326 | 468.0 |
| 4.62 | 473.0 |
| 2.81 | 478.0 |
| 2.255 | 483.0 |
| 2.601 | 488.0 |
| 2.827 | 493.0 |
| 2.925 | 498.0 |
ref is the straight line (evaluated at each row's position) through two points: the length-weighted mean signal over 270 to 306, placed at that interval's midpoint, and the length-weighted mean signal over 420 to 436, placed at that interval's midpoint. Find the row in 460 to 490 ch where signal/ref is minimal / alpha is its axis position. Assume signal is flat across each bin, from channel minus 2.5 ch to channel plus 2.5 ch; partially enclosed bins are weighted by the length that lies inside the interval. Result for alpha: 483.0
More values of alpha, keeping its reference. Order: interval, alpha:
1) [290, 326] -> 293.0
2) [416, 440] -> 428.0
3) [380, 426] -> 383.0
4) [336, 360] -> 338.0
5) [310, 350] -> 338.0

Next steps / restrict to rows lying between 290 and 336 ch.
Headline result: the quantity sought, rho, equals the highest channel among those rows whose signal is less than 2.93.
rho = 333.0 ch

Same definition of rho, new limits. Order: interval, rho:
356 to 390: 388.0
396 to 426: 418.0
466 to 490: 488.0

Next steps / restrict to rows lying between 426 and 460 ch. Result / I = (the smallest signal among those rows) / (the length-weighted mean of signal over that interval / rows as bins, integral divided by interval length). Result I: 0.917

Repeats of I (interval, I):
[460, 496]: 0.736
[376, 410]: 0.909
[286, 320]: 0.935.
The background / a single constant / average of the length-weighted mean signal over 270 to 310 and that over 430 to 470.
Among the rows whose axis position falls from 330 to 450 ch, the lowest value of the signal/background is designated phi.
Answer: 0.49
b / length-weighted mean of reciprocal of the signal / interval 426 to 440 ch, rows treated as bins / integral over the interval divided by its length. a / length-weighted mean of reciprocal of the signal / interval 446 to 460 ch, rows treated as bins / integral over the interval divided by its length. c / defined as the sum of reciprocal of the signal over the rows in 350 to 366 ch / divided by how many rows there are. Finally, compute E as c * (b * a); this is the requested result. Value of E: 0.044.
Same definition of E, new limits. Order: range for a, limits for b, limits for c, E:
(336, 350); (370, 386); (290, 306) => 0.069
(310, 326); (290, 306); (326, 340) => 0.072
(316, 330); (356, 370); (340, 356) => 0.060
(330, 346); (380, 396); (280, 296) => 0.076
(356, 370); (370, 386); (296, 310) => 0.042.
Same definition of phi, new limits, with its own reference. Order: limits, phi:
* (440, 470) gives 0.96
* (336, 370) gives 0.49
